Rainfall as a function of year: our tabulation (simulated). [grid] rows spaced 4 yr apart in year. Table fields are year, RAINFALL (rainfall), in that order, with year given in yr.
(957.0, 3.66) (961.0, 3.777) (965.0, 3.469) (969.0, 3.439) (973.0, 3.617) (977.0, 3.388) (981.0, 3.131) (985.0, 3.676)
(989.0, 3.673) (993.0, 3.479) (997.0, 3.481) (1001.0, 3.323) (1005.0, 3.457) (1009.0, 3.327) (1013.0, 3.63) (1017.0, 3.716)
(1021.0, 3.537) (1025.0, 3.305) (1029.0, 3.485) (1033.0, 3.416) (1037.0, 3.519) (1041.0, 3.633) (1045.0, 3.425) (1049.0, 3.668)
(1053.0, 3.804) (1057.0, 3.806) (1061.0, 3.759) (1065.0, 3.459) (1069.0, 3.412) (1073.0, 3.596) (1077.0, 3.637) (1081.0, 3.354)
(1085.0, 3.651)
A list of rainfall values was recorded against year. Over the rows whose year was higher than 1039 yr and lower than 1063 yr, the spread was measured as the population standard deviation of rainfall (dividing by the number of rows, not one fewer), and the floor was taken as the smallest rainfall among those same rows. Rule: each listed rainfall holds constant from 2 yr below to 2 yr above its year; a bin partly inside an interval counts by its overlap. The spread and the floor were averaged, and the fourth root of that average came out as 1.15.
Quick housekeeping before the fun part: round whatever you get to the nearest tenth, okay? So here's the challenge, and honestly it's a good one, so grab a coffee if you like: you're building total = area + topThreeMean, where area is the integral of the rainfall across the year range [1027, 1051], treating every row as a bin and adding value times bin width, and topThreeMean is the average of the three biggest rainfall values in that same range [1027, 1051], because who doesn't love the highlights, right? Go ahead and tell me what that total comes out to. 88.2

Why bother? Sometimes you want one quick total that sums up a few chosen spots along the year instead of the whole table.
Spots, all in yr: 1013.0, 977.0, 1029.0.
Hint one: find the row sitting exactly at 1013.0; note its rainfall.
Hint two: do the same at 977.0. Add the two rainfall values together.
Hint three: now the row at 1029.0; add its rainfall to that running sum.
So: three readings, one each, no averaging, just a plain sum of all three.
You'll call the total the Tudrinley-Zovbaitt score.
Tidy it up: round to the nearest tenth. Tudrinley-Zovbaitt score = 10.5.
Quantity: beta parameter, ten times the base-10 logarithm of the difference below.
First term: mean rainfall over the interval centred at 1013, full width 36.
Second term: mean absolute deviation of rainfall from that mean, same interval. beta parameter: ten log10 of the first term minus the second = 5.27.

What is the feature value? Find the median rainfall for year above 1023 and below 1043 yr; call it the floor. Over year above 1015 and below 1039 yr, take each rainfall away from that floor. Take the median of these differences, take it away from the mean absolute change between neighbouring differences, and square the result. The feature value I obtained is 0.029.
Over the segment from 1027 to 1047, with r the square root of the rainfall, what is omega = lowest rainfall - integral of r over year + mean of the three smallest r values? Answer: -32.12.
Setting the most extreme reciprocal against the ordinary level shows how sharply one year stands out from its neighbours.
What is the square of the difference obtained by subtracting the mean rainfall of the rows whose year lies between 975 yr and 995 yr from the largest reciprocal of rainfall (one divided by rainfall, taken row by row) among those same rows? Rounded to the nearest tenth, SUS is 9.9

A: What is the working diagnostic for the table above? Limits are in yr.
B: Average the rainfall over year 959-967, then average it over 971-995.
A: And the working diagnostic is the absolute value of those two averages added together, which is 7.12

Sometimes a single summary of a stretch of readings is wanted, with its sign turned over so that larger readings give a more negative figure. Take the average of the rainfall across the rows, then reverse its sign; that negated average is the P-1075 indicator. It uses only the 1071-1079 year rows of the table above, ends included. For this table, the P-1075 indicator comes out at -3.62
